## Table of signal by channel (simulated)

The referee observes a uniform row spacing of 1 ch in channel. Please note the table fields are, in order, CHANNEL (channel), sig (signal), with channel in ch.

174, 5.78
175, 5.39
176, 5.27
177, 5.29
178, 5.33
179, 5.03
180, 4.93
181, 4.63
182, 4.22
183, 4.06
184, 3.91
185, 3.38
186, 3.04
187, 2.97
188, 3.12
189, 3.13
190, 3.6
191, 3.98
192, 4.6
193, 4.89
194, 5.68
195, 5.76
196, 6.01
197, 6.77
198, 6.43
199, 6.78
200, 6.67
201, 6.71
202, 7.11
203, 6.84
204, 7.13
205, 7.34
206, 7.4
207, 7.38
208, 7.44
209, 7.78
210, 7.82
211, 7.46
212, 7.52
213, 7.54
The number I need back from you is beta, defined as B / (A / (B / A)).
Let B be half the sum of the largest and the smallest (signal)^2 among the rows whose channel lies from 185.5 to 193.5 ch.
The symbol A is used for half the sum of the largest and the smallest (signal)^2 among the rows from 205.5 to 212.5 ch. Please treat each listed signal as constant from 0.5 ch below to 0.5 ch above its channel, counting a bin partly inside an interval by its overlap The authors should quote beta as 0.1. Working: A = 58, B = 16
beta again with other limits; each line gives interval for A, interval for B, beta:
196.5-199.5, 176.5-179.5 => 0.4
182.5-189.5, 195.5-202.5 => 11.7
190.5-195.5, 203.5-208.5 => 4.7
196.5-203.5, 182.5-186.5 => 0.1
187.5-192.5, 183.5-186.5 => 0.6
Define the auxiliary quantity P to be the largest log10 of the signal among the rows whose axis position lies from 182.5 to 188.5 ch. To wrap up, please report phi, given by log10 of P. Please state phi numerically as -0.22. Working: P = 0.61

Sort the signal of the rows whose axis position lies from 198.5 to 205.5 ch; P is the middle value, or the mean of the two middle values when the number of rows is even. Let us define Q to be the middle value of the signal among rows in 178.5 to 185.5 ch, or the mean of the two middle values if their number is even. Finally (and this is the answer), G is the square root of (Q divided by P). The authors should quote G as 0.79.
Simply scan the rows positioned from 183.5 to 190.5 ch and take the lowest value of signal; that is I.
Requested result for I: 2.97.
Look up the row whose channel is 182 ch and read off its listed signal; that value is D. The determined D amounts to 4.22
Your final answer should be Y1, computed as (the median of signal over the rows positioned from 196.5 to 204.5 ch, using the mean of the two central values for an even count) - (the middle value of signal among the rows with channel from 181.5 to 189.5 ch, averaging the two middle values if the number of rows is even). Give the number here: 4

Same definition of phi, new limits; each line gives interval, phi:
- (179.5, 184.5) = -0.16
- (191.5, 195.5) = -0.12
